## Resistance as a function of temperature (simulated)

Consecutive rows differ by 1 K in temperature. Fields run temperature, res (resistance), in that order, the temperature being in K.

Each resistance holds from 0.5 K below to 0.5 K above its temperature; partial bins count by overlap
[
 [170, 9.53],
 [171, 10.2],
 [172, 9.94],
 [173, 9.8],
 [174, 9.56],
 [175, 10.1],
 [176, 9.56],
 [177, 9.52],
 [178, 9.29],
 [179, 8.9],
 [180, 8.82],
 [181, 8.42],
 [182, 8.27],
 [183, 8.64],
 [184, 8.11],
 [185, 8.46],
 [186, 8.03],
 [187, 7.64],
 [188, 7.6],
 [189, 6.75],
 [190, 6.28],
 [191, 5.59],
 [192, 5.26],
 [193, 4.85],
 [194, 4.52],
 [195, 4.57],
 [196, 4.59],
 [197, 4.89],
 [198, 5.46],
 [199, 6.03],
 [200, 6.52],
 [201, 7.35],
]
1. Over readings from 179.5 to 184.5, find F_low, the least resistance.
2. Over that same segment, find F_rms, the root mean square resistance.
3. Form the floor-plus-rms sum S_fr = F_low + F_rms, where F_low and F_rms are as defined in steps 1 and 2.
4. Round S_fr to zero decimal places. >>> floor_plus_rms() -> 17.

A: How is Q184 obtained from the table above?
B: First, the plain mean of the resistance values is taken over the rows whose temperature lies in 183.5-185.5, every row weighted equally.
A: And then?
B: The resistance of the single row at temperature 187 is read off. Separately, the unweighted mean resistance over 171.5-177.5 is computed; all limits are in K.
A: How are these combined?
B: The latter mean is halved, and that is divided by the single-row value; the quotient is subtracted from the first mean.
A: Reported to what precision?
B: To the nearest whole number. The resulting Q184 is 8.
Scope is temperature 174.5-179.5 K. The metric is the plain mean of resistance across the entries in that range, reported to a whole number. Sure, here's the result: 9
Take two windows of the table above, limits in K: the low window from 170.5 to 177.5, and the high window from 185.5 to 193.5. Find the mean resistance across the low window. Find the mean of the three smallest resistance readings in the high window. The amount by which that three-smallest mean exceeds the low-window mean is -4.6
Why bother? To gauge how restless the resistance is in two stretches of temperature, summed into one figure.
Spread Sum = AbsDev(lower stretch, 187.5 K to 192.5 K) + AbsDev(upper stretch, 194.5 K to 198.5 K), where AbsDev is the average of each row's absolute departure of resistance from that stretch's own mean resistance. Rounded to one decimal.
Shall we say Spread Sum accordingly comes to 1.0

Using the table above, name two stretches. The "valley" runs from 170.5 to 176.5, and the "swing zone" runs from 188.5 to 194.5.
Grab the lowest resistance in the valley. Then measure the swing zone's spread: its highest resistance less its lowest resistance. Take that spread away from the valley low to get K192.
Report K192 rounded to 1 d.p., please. 7.3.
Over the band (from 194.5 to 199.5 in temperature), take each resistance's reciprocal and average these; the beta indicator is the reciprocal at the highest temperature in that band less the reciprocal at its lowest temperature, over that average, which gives -0.27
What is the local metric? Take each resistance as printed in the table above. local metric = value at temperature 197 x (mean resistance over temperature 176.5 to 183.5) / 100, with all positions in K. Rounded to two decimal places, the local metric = 0.43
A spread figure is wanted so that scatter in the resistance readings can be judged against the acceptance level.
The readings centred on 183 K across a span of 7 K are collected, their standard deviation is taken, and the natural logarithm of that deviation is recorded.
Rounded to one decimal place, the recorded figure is -1.3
